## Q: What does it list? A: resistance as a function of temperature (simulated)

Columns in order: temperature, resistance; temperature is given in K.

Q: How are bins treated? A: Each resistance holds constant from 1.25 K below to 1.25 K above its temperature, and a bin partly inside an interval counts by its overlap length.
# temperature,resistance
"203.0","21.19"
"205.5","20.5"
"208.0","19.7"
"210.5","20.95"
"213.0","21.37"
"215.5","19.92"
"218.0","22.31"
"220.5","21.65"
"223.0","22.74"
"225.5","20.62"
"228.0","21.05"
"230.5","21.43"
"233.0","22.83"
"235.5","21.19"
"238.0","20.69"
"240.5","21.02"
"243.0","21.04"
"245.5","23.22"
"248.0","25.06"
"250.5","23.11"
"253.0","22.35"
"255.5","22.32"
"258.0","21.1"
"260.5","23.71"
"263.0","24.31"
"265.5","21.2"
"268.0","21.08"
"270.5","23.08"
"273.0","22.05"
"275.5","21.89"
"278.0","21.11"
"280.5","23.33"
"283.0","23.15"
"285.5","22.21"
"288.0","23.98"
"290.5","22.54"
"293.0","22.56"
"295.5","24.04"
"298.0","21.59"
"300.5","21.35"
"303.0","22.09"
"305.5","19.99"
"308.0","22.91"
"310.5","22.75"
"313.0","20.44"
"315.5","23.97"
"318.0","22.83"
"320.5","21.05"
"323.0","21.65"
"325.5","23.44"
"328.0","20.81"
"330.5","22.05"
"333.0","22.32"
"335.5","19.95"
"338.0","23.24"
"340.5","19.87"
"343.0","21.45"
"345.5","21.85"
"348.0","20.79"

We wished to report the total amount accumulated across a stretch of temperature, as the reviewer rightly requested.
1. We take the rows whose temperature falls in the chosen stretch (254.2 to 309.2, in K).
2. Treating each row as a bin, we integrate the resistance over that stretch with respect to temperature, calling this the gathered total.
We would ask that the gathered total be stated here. 1229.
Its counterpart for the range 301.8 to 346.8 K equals 982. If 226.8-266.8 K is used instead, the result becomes 889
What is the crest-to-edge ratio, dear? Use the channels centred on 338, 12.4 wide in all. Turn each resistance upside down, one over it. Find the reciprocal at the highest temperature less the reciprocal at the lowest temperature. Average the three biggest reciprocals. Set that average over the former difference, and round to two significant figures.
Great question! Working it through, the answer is 27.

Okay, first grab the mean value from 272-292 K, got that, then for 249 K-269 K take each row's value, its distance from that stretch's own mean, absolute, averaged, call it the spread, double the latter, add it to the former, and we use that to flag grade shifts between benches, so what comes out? 24.5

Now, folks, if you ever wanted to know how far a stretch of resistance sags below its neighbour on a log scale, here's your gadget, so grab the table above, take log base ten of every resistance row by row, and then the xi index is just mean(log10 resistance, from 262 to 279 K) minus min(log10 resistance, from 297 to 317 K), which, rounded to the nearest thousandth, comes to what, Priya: 0.043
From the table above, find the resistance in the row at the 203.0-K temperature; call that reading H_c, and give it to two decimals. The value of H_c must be 21.19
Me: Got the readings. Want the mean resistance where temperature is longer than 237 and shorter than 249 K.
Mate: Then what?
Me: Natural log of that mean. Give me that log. 3.10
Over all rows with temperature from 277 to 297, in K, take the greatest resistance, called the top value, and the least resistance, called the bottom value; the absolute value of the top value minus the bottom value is 2.9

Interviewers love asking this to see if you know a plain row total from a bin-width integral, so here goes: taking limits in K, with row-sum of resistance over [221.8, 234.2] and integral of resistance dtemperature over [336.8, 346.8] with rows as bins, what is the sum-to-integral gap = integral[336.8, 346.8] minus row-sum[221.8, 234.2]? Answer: 107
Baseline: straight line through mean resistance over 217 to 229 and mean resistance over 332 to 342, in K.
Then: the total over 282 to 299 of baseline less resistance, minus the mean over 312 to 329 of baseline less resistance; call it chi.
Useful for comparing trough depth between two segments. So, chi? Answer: -9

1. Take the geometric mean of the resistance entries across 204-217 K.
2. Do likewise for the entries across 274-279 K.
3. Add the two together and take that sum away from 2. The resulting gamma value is -40.0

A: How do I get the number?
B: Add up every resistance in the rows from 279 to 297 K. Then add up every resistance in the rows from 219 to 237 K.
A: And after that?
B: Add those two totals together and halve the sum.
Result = 156.7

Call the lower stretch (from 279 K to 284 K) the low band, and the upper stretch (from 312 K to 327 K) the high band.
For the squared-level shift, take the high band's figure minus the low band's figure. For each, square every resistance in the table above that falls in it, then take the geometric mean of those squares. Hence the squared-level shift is -48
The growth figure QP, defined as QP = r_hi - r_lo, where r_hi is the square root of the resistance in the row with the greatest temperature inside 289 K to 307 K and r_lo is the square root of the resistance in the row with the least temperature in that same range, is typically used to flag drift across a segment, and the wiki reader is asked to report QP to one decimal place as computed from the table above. -0.3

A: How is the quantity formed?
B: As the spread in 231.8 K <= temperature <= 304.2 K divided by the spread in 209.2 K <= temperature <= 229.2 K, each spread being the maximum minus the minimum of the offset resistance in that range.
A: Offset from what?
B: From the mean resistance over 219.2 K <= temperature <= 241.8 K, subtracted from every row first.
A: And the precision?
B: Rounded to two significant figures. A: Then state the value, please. 1.5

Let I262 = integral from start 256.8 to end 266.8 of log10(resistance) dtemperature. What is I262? 13.5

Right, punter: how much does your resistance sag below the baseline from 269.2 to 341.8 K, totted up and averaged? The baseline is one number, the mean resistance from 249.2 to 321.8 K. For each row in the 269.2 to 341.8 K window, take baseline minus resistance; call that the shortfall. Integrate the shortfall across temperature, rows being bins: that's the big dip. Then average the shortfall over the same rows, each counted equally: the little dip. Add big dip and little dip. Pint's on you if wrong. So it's 15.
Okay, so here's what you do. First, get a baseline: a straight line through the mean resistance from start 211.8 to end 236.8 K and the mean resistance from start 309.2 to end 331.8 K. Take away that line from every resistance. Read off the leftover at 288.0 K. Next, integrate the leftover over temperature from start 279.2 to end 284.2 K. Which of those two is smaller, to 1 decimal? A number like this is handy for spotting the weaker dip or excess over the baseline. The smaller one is 2.1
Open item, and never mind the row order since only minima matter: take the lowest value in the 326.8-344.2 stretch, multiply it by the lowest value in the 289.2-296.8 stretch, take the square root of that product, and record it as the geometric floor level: 21.2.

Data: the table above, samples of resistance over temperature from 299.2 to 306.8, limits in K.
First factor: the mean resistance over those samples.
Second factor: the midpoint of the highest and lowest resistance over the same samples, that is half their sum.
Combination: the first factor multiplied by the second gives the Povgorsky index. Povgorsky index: 445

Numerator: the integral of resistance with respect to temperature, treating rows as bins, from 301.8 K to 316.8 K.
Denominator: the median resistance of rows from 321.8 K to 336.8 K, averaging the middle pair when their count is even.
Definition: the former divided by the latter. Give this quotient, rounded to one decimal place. 15.1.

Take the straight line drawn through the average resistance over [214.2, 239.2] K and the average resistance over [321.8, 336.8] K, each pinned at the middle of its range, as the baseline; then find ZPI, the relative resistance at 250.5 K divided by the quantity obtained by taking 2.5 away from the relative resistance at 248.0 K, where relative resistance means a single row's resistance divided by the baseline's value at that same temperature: -0.805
